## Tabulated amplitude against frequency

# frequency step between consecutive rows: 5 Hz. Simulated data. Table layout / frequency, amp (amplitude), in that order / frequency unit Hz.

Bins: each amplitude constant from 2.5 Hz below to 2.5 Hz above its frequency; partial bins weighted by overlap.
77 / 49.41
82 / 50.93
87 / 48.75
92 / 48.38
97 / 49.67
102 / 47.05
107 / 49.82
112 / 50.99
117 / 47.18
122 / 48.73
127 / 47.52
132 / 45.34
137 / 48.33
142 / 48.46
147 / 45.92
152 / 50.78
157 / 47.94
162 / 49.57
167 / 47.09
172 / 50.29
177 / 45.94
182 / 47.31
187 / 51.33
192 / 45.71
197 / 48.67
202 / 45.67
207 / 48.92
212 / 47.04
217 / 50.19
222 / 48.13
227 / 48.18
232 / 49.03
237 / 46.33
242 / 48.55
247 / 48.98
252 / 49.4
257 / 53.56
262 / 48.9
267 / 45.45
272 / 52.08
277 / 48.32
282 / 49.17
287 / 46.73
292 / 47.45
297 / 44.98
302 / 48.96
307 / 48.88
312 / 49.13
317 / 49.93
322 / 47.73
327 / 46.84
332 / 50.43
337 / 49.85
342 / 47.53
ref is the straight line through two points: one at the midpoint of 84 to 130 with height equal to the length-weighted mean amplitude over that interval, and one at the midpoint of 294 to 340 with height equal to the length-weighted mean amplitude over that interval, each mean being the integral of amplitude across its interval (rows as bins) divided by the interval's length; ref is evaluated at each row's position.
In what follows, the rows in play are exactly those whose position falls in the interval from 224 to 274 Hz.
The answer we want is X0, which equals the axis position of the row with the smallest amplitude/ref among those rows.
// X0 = 267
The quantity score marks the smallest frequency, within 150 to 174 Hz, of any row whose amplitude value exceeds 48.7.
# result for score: 152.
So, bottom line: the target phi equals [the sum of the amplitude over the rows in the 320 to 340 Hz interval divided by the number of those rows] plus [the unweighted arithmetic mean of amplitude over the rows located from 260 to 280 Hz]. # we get 97.4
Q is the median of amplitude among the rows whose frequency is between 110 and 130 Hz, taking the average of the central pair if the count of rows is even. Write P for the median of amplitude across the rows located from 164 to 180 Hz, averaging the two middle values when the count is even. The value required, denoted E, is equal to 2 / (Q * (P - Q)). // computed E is -0.04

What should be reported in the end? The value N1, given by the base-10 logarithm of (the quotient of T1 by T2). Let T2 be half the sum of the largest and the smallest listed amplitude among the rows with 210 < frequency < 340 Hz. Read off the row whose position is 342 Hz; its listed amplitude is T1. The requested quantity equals -0.016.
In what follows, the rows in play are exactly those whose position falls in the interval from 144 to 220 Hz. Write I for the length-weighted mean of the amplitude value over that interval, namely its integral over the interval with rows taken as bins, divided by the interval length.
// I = 48.2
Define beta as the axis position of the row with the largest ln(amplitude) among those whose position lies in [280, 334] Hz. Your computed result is 332 Hz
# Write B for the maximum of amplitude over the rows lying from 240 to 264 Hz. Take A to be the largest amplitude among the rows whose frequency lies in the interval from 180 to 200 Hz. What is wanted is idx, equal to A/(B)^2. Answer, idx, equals 0.0179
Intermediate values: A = 51.33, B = 53.56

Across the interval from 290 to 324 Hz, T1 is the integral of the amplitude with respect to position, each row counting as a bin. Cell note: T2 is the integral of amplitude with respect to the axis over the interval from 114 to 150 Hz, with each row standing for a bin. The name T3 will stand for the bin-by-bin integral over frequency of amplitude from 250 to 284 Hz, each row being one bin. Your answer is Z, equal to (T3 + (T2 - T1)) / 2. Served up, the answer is 878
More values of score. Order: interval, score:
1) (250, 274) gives 252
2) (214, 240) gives 217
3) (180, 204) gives 187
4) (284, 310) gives 302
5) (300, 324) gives 302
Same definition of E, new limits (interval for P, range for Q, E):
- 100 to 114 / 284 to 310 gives 0.02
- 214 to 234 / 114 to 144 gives 0.06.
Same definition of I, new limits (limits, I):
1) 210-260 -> 49.0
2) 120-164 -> 48.0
